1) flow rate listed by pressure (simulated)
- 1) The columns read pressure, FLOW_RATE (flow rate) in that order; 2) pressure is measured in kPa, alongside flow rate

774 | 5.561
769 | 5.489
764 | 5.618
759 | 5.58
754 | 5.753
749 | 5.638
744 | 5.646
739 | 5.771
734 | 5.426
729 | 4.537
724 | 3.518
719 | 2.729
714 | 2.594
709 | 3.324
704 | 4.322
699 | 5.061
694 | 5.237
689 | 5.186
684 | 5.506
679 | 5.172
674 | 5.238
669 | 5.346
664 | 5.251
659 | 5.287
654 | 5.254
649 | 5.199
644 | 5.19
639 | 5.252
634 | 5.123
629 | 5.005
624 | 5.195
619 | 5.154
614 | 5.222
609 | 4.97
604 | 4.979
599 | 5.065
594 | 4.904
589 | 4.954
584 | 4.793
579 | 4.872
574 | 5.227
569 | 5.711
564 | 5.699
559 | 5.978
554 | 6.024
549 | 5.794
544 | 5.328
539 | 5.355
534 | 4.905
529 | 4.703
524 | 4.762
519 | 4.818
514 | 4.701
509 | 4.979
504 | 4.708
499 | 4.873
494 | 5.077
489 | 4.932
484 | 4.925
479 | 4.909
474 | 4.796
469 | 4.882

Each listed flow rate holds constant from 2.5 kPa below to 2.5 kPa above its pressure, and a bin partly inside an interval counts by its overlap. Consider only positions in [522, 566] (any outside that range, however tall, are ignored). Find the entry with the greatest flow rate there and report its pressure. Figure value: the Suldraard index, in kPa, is 554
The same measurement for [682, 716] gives 684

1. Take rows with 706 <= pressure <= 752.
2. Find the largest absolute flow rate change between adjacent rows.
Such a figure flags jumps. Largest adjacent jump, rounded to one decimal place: 1.0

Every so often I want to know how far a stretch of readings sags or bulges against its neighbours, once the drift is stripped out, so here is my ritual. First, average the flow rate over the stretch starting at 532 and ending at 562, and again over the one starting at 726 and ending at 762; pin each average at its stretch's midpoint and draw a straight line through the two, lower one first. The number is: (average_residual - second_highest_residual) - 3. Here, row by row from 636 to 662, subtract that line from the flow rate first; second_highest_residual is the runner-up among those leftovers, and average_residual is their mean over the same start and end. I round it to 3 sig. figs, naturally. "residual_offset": -3.02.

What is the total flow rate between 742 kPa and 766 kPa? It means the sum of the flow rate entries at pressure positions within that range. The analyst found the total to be 28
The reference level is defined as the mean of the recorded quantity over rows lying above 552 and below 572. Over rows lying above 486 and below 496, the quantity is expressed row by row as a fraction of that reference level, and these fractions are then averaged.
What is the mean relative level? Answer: 0.86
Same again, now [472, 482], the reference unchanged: 0.83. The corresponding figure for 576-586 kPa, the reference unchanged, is 0.83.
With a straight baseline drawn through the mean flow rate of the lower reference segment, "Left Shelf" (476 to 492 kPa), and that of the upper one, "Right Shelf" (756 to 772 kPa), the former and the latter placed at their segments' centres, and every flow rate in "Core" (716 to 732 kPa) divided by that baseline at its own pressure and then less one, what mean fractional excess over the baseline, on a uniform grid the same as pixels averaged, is -0.34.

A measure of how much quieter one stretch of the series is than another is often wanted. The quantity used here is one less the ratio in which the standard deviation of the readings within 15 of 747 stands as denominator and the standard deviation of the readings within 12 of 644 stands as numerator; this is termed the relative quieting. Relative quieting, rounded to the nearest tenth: 0.6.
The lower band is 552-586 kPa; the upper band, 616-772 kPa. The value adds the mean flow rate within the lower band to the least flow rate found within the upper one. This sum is 8.1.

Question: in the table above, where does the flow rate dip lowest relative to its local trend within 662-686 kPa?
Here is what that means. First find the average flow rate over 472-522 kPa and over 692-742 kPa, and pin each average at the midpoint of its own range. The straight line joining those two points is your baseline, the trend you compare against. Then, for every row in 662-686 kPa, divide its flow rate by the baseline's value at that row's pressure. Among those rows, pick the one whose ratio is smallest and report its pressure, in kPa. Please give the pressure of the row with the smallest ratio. 679 kPa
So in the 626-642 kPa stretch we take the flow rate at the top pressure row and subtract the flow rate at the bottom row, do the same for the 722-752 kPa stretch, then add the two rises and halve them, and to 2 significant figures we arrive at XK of 1.2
